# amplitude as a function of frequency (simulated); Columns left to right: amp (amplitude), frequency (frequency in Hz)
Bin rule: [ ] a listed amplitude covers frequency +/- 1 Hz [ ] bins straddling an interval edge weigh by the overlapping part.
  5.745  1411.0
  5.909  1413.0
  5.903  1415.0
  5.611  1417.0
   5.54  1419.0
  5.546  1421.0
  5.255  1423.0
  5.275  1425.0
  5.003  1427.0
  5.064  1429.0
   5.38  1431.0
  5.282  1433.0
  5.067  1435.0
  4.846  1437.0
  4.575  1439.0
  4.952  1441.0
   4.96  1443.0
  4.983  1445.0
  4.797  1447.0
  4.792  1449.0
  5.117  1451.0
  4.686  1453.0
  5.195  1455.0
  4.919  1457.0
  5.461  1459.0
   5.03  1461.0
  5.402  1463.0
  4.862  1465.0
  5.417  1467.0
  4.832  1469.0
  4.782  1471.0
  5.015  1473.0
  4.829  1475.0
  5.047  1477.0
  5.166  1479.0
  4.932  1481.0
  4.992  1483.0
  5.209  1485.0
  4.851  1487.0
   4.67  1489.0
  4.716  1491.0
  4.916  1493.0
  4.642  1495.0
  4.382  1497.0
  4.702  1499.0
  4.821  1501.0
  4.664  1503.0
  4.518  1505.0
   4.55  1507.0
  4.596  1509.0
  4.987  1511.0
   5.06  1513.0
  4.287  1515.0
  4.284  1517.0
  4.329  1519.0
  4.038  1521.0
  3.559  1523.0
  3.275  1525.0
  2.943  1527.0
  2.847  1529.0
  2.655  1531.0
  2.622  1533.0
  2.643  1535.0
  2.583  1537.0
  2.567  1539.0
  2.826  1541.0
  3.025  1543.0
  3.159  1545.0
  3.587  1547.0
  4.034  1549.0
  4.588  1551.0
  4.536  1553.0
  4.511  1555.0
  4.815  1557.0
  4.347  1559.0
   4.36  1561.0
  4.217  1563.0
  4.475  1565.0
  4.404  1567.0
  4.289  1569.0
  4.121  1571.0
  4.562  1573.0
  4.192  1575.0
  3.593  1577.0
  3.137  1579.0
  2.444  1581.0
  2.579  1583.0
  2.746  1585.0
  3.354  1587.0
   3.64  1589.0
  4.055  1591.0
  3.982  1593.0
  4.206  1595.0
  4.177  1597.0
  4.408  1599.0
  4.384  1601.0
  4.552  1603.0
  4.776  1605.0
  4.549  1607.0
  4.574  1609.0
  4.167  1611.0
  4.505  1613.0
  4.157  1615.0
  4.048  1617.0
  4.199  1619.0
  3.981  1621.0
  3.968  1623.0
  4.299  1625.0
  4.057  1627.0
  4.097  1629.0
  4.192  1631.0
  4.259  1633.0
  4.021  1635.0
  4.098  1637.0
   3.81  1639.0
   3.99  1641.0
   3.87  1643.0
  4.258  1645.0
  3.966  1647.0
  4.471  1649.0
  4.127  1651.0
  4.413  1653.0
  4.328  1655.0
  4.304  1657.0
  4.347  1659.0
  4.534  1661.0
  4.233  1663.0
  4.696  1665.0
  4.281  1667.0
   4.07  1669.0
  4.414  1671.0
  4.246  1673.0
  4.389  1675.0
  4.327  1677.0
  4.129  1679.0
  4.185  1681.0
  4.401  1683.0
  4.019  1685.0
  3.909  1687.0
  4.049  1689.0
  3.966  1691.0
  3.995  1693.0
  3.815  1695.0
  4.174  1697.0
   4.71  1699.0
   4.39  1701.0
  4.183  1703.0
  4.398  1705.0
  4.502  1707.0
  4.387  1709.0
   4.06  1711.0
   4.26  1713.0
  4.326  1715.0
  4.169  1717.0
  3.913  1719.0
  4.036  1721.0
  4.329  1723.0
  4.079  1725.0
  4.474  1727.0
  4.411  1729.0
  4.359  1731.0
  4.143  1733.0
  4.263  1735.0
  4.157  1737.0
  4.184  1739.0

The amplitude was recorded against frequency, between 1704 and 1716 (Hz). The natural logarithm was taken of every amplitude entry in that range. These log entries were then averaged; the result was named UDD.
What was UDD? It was 1.46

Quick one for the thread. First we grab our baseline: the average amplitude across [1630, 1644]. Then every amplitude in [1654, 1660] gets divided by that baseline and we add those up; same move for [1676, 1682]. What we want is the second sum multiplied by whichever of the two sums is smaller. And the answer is 9.8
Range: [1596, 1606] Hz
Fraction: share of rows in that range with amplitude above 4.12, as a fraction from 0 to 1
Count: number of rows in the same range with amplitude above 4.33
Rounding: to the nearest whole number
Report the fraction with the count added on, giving 5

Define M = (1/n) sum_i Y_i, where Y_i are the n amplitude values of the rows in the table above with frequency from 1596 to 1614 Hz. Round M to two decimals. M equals 4.45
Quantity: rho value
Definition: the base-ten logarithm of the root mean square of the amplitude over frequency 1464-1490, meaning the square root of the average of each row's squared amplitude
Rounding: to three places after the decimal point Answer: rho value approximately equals 0.697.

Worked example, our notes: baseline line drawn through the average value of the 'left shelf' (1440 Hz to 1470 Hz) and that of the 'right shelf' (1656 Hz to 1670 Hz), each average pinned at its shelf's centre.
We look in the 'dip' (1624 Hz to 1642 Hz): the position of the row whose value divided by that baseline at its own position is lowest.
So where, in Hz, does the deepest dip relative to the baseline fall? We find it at 1639.0 Hz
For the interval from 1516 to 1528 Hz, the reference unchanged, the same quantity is 1527.0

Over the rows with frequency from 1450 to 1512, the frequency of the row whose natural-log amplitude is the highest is 1459.0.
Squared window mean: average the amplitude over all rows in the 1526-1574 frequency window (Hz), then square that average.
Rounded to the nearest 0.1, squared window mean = 13.7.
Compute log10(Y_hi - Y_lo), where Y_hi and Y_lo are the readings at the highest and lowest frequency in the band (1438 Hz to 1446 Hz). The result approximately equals -0.39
